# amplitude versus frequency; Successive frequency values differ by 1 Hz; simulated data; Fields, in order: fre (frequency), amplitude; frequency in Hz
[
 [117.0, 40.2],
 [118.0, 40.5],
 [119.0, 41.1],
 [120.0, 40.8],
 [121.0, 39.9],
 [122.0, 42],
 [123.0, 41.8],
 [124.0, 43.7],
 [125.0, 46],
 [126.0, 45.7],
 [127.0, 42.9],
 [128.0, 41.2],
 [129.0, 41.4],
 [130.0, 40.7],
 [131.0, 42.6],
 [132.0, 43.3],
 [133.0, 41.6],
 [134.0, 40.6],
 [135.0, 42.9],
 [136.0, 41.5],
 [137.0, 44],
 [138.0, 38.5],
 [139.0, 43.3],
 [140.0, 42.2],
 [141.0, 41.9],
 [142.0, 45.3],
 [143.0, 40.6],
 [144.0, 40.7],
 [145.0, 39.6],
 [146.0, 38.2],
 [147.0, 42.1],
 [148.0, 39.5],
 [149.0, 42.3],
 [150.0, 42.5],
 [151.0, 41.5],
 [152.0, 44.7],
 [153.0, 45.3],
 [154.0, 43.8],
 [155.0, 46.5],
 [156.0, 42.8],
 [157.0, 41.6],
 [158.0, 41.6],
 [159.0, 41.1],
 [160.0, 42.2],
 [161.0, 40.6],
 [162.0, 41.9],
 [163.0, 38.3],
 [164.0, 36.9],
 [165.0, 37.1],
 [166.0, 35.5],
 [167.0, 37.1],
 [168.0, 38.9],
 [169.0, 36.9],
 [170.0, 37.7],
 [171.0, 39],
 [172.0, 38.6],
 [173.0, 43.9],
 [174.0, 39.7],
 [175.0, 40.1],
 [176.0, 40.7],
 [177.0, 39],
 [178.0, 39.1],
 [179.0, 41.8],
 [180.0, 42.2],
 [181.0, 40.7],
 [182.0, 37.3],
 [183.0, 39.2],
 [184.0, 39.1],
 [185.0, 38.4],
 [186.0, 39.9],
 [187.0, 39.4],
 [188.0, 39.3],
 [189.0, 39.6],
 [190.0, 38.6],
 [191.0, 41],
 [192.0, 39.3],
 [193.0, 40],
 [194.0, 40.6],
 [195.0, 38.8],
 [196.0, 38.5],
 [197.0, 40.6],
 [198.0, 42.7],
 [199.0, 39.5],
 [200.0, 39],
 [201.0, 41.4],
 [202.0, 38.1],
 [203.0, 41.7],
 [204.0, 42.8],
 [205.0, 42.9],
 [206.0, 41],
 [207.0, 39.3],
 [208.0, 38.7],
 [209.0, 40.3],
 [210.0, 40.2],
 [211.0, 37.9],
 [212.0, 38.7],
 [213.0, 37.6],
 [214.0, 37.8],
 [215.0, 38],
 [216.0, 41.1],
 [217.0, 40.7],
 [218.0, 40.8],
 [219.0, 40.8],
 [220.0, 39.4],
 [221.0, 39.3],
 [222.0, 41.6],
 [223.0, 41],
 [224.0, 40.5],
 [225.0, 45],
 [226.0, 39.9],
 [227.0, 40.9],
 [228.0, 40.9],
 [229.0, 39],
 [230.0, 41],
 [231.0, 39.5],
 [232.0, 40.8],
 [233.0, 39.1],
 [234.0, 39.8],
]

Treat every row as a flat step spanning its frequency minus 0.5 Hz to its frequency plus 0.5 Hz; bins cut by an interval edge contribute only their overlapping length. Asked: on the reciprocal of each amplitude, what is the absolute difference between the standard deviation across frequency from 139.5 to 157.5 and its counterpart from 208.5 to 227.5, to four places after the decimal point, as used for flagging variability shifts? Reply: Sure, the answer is 0.0002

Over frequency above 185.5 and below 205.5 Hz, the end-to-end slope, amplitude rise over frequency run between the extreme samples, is 0.16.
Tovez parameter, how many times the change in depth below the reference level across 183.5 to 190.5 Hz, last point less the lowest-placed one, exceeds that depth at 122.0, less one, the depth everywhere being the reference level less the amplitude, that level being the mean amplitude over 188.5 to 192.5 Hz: -1.2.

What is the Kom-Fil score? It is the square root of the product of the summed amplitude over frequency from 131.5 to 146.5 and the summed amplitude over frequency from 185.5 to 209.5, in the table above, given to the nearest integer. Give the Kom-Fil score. 775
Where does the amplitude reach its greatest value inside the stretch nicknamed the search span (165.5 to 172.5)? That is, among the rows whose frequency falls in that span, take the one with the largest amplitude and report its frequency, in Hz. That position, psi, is 171.0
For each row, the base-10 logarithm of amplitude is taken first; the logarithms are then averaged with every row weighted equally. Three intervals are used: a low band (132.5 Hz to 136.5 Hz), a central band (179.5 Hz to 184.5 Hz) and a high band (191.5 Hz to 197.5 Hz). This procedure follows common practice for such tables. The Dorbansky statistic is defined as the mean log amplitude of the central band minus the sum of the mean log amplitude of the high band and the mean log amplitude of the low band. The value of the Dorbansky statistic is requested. -1.62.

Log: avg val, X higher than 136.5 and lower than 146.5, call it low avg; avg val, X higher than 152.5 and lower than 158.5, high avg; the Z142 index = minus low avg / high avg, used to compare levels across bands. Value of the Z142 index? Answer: -0.95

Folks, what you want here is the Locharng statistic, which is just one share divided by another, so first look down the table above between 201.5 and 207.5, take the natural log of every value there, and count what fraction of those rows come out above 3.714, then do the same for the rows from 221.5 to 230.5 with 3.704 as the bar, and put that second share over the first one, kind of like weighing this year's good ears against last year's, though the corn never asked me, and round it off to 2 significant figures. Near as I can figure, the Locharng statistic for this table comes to 1.3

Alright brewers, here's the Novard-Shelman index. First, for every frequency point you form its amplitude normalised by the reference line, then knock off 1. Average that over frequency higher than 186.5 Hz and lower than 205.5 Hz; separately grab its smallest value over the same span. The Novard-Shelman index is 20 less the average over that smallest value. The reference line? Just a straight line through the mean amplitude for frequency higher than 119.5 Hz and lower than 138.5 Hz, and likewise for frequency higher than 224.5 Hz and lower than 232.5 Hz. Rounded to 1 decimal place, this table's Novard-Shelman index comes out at 19.6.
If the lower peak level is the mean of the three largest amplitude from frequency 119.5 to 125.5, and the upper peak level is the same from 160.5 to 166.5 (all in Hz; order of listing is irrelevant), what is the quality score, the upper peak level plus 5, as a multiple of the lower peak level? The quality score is 1.03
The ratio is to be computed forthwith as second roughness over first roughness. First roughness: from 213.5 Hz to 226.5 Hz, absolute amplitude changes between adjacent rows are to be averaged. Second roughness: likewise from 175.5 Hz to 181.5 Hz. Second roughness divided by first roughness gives 0.84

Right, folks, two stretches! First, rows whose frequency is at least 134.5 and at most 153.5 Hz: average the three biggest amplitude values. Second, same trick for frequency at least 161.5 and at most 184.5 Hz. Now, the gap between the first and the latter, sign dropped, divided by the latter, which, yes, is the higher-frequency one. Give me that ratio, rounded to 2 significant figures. 0.057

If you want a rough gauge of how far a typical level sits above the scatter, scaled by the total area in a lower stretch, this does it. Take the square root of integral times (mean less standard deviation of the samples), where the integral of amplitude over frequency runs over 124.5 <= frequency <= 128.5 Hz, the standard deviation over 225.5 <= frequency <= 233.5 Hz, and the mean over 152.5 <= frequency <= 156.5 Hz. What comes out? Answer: 88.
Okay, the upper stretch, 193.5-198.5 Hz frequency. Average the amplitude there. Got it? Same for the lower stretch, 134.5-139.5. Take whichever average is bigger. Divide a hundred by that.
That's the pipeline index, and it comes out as 2.38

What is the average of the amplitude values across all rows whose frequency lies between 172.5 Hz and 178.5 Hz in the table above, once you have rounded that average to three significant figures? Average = 40.4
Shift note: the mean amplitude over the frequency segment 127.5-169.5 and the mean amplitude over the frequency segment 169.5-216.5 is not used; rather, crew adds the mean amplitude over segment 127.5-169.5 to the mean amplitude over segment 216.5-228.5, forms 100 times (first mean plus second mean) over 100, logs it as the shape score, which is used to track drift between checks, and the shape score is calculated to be 82.1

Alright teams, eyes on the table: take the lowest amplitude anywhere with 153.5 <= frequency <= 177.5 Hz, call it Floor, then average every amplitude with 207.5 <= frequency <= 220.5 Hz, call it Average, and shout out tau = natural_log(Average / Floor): 0.10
